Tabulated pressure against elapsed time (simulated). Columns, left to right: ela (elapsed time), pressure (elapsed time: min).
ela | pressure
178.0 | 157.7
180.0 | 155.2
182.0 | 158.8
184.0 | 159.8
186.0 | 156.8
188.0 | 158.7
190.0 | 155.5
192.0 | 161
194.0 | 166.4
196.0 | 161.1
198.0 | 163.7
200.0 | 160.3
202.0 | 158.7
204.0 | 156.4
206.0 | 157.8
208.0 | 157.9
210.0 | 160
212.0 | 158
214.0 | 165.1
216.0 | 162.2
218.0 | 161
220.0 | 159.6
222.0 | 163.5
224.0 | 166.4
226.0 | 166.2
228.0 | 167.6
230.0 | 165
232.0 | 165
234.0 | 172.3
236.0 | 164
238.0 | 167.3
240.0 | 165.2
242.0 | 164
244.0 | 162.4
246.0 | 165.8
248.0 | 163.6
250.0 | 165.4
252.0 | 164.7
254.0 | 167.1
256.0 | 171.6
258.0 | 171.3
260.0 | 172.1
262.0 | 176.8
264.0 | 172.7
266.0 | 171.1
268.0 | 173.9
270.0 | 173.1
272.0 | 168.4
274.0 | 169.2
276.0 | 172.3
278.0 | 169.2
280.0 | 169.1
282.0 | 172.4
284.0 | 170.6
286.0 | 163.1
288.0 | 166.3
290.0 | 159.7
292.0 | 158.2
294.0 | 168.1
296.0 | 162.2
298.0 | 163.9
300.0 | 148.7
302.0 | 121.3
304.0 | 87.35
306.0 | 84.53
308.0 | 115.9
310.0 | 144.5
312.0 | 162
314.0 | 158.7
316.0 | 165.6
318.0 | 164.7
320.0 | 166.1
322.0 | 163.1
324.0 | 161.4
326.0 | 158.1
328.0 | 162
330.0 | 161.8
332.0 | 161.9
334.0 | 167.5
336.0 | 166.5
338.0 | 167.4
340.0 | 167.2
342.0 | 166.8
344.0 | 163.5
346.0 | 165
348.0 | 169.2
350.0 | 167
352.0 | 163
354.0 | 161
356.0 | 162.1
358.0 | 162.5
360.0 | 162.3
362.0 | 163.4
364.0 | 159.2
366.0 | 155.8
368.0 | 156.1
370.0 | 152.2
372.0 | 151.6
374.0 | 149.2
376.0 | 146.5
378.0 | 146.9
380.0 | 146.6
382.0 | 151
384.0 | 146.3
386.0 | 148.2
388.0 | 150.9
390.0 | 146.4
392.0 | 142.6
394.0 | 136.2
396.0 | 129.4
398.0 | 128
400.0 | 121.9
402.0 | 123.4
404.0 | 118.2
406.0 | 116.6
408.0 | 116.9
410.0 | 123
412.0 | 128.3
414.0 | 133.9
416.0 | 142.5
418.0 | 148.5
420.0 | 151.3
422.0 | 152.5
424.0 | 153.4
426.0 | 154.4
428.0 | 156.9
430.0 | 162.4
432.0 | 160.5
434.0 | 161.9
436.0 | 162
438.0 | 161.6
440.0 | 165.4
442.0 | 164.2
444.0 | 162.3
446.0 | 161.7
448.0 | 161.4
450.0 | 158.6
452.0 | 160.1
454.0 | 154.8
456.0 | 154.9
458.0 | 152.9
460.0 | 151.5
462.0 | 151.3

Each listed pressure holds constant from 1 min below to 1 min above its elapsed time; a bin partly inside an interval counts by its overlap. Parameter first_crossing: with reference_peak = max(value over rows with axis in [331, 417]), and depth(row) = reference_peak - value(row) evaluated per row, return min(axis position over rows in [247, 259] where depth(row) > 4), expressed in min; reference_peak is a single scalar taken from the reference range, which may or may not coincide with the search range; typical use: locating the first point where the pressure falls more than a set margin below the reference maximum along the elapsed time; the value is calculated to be 248.0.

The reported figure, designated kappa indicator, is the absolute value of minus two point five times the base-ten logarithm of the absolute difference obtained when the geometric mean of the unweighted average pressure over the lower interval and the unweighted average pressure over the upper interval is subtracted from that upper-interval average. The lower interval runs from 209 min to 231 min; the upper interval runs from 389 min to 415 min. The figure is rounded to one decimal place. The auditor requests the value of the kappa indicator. 3.0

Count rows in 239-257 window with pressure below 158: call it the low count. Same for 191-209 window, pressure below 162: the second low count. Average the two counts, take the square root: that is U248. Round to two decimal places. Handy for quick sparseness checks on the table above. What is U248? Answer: 1.87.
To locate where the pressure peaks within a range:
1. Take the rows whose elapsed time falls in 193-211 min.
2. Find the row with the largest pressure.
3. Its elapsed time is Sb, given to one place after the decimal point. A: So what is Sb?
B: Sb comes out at 194.0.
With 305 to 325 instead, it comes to 320.0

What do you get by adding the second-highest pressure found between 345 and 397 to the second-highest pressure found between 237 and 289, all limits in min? 341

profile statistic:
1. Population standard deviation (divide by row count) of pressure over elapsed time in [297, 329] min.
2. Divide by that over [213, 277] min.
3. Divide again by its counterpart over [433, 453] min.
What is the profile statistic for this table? 3.6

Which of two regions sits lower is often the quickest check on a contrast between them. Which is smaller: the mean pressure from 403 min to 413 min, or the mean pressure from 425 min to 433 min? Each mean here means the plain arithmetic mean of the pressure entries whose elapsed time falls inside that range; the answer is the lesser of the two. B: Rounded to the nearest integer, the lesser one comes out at 121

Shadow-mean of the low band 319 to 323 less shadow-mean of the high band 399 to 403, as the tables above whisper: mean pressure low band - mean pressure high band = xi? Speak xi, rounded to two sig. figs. 42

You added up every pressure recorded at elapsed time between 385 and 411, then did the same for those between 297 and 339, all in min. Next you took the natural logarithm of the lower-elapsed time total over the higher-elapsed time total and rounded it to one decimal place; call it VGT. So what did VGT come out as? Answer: 0.6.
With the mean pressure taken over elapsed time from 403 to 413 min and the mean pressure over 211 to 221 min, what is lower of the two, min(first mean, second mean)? 121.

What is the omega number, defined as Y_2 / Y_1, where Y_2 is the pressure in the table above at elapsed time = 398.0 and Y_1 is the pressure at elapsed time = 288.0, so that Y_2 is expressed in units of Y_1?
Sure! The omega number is 0.77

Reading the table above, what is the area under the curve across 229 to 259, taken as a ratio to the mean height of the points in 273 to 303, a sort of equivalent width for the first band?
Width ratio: 30.7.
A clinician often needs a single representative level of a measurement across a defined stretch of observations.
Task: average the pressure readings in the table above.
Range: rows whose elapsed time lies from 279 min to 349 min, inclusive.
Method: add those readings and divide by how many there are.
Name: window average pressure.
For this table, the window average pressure 156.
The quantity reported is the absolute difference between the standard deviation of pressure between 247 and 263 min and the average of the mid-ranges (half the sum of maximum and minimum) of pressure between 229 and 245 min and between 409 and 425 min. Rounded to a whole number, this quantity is 148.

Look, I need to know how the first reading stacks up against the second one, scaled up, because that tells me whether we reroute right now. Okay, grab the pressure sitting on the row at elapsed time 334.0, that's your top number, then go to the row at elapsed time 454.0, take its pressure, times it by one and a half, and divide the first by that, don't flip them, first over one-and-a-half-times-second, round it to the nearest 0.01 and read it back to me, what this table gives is 0.72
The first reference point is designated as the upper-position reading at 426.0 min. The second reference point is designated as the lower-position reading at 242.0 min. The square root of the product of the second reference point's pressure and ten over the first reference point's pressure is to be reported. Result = 3.26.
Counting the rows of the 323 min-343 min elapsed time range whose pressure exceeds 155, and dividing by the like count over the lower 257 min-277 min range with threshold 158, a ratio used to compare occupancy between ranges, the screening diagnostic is 1.0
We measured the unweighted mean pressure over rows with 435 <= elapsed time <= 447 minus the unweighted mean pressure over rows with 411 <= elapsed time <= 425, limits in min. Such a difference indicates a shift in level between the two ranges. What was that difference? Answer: 19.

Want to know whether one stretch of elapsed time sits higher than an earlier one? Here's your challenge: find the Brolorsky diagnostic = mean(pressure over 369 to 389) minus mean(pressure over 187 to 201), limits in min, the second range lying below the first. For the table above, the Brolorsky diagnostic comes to -12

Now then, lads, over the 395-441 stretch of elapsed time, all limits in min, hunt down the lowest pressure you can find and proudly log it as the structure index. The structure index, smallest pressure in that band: 116.6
